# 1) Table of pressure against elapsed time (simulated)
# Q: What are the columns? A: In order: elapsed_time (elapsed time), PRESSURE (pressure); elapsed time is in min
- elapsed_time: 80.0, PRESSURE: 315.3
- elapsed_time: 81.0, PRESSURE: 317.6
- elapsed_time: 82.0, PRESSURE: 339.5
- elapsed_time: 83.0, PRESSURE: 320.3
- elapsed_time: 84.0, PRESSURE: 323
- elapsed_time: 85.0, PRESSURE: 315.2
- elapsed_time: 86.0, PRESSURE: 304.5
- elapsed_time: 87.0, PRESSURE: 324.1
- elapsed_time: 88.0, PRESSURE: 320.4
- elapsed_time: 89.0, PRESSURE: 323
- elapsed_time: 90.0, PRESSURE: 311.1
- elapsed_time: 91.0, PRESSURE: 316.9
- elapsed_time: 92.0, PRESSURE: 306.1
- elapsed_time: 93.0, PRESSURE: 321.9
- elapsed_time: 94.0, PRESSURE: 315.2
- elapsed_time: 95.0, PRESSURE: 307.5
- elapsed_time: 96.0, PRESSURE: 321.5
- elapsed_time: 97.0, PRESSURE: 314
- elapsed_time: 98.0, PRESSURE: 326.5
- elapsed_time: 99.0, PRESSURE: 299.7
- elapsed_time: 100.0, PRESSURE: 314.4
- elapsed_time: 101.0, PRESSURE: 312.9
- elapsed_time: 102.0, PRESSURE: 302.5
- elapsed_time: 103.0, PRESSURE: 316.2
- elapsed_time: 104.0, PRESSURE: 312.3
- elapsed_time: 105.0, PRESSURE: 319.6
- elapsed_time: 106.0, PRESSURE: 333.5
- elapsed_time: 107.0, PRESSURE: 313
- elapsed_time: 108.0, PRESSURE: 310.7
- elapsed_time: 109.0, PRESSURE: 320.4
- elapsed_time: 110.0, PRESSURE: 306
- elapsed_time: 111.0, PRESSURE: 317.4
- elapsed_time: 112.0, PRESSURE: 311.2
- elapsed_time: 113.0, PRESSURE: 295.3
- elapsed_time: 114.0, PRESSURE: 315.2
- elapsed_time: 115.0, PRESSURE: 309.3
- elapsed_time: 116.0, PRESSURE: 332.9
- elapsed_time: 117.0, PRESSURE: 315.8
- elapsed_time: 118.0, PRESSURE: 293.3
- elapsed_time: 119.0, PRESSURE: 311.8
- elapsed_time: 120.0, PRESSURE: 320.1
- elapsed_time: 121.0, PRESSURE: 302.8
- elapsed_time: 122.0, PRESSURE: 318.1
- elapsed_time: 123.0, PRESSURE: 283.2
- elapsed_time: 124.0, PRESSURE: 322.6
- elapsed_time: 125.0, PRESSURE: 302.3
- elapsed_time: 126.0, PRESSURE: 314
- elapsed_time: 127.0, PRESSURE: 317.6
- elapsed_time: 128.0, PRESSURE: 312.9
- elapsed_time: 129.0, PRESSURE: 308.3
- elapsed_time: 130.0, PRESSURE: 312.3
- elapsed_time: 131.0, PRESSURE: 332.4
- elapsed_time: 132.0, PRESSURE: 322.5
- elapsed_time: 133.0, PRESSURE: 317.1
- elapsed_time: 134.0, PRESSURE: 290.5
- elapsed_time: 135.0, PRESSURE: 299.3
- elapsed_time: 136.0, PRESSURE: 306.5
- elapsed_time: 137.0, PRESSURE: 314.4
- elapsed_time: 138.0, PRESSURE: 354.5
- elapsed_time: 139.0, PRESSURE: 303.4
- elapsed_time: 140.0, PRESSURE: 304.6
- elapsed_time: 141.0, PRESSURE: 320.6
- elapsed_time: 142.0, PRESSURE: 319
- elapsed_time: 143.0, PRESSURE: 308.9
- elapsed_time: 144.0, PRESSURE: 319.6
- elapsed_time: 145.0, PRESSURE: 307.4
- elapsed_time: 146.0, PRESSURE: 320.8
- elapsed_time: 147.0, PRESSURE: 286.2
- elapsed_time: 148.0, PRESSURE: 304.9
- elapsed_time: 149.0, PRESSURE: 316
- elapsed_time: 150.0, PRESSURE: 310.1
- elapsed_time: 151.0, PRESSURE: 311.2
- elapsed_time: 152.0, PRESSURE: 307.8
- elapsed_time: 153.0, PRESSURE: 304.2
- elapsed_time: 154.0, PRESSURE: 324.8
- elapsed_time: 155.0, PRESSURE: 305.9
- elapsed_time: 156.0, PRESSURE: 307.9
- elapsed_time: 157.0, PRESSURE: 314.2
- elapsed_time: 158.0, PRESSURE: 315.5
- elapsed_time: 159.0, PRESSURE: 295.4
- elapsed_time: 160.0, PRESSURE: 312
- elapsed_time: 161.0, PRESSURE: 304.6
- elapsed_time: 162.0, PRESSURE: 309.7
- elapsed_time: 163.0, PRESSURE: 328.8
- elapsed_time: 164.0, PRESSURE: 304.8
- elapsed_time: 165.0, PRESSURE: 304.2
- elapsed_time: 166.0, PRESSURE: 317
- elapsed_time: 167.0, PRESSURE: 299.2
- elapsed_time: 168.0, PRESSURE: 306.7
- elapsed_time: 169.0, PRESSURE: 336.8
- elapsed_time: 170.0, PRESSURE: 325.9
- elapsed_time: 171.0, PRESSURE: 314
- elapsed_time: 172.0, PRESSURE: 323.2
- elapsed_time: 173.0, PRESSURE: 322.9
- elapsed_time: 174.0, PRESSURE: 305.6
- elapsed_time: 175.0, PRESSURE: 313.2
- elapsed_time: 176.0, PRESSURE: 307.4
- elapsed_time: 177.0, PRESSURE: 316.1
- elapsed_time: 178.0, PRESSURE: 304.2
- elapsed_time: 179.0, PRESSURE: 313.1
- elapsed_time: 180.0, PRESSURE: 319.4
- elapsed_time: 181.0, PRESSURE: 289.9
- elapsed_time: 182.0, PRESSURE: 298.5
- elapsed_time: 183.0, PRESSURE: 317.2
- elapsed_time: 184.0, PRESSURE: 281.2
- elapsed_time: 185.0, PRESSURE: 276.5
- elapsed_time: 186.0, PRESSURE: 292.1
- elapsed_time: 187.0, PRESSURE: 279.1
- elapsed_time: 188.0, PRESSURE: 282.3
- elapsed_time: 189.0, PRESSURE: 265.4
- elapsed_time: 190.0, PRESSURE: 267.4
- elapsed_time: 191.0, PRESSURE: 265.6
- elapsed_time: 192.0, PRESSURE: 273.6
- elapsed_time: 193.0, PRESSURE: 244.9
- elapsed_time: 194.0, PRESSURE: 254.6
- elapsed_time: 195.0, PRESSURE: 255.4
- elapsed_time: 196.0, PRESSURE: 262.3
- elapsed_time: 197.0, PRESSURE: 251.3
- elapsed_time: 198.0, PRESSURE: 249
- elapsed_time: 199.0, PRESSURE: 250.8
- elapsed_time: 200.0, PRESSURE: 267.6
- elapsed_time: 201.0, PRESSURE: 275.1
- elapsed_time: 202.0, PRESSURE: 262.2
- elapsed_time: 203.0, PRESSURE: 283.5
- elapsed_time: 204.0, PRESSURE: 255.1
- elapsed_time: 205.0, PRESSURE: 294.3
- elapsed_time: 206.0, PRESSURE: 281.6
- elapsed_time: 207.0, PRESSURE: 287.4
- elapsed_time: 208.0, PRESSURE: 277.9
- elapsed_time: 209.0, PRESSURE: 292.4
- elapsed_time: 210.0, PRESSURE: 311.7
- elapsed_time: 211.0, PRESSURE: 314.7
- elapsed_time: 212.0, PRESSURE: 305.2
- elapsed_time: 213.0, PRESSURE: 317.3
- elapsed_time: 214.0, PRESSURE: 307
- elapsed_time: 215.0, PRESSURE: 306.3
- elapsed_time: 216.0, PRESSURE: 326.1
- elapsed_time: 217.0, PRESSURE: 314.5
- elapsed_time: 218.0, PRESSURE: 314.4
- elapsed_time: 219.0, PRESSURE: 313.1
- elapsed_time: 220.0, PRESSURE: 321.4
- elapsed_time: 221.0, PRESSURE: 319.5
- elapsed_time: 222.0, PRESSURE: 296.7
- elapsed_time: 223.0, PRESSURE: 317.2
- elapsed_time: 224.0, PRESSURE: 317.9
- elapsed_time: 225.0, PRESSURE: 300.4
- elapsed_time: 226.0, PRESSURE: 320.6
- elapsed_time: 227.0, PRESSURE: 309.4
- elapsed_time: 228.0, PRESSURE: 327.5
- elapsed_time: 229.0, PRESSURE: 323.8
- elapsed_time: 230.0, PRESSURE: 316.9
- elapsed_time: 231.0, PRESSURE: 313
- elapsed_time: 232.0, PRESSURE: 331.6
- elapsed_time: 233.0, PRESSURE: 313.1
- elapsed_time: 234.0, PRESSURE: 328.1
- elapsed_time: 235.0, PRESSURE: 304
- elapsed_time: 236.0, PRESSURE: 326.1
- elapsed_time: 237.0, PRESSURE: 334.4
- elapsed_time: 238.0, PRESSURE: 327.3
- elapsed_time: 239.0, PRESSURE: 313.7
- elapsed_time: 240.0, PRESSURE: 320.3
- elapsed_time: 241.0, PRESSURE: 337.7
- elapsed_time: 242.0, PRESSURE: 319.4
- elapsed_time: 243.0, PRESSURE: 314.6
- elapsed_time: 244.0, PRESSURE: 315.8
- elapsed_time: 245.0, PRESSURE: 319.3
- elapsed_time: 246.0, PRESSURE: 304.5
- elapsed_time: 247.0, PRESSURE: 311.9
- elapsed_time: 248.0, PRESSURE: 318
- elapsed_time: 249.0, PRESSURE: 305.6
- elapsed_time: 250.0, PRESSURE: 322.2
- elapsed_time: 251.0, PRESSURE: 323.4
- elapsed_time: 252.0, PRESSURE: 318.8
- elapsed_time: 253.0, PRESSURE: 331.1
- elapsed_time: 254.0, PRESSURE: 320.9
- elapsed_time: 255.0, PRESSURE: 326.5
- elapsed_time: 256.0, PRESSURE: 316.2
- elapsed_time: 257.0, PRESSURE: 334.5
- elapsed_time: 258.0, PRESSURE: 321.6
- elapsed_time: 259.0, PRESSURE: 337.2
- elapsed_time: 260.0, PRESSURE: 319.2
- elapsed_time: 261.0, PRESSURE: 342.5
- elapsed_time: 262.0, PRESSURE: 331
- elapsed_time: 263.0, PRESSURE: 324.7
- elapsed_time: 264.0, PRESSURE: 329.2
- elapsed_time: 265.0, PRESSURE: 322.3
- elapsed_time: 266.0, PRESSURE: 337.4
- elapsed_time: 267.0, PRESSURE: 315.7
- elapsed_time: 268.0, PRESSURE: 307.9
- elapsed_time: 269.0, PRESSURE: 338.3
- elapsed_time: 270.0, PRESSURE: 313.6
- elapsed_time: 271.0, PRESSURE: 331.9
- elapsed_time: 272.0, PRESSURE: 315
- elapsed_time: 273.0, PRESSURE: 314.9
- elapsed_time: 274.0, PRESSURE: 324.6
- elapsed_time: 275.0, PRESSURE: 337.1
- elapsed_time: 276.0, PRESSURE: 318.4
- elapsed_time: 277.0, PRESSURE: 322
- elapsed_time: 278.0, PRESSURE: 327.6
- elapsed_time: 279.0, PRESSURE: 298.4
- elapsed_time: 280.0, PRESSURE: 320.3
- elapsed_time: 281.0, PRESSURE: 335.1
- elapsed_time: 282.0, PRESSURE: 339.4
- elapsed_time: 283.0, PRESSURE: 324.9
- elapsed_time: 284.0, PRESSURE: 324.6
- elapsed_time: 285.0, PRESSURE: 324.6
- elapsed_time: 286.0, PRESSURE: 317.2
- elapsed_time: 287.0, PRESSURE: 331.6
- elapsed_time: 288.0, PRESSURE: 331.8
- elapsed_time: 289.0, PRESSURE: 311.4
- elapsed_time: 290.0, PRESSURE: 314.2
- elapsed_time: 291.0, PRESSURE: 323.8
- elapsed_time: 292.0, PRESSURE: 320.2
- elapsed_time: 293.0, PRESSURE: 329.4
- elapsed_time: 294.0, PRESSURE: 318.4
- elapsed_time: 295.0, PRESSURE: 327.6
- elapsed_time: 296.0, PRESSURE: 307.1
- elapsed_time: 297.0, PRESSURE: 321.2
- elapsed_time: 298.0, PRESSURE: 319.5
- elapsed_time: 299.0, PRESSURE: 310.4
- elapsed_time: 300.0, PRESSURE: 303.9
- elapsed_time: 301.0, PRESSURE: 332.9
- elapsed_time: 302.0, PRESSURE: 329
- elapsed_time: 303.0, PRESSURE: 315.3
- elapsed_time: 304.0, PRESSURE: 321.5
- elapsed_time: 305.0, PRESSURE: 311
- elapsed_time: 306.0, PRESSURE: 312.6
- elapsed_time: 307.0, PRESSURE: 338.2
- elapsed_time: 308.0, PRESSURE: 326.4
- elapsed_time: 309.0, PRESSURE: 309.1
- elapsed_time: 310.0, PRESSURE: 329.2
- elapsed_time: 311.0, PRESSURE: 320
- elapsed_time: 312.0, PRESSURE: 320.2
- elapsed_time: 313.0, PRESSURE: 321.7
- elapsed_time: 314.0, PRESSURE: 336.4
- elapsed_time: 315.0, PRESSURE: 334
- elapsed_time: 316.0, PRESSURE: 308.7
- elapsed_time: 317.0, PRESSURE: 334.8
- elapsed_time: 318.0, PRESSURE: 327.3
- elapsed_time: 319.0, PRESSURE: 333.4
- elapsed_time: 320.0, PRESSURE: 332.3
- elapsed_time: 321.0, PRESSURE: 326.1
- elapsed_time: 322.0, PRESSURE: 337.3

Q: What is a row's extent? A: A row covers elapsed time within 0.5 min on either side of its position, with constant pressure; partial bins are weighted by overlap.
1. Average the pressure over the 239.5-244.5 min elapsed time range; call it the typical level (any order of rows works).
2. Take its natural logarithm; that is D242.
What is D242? 5.77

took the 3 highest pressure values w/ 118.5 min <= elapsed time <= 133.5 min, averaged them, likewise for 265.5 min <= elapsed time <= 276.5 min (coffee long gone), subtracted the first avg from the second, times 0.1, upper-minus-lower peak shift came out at 1.2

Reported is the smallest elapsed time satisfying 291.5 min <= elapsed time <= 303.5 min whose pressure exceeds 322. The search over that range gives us 293.0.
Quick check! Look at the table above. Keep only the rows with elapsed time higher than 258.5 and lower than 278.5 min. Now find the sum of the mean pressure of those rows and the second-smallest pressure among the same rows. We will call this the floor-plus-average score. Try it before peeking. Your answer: 639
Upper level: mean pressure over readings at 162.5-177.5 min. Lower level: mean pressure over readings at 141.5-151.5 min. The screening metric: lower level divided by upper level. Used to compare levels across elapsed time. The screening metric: 0.99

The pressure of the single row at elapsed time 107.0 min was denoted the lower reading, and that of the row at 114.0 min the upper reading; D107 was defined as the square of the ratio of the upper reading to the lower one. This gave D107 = 1.01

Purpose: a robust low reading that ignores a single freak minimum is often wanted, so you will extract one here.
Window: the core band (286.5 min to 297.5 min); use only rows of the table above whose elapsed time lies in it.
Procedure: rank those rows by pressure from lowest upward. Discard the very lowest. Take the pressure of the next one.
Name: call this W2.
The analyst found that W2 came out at 311.4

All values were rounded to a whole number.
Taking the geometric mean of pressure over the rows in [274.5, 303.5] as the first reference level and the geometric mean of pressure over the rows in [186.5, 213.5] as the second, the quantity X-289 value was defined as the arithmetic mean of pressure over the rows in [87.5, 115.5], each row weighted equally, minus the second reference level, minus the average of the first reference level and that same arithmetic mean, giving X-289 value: -278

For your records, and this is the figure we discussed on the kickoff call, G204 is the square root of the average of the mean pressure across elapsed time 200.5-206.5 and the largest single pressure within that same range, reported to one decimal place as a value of 16.9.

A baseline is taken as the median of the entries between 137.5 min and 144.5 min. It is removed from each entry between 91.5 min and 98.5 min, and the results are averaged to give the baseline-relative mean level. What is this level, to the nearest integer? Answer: -3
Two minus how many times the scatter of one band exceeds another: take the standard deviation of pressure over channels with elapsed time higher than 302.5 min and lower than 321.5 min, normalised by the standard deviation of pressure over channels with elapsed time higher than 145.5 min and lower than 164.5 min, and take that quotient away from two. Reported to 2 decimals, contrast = 1.01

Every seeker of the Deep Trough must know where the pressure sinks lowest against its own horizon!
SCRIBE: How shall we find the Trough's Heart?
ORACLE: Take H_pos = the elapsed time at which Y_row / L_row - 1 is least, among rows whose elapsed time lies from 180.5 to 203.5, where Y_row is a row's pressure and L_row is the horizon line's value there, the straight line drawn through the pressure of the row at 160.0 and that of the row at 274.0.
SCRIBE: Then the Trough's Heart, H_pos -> 193.0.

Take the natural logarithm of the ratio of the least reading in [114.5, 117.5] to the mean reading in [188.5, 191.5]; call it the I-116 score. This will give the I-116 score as 0.15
